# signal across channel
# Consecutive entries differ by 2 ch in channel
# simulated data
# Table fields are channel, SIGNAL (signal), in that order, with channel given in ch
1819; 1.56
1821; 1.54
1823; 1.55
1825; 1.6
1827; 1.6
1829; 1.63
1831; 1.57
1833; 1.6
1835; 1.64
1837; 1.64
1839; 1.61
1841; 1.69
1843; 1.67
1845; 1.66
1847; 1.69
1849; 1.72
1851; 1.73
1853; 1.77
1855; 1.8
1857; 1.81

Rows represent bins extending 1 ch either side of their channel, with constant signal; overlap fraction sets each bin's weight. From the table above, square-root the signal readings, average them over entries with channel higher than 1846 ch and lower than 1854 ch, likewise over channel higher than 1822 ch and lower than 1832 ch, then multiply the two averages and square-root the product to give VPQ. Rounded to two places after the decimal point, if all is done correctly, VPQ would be 1.29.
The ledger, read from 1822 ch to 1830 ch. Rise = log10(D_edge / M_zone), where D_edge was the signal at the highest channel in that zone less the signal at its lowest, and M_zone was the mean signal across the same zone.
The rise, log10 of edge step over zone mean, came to -1.30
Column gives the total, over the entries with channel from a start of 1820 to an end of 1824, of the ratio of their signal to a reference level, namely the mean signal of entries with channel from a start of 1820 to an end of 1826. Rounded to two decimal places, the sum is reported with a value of 1.98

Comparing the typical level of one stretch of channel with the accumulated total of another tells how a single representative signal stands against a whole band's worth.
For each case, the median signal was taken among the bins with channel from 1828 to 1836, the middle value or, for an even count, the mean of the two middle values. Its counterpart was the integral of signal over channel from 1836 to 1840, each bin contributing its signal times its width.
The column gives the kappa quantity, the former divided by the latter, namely 0.248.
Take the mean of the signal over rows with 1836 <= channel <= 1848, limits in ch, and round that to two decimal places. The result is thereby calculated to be 1.66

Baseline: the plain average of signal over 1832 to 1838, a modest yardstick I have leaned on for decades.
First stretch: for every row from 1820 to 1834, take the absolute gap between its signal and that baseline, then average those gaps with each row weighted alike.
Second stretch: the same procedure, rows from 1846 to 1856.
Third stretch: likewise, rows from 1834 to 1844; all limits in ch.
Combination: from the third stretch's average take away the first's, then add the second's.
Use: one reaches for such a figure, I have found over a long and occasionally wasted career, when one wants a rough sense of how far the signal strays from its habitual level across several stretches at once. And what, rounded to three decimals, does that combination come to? 0.102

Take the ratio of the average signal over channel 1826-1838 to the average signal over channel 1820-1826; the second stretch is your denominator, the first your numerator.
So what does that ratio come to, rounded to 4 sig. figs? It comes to 1.032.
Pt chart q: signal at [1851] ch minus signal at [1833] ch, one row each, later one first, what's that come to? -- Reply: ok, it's 0.13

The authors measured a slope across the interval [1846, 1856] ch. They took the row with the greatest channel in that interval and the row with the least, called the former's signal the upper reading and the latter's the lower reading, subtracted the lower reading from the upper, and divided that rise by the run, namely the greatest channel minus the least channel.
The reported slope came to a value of 0.014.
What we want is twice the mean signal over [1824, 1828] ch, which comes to 3.20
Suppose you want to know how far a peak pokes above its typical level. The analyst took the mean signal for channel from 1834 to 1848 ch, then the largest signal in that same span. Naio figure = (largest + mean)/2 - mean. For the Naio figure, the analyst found 0.0164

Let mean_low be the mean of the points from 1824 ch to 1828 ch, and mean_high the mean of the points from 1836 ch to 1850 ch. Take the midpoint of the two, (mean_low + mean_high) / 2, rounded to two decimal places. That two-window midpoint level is 1.63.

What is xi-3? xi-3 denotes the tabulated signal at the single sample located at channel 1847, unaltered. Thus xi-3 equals 1.69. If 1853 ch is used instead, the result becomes 1.77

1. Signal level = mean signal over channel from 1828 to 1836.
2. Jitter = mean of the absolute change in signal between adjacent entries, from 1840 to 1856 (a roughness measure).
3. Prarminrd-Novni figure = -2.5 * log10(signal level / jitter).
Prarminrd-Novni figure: -4.55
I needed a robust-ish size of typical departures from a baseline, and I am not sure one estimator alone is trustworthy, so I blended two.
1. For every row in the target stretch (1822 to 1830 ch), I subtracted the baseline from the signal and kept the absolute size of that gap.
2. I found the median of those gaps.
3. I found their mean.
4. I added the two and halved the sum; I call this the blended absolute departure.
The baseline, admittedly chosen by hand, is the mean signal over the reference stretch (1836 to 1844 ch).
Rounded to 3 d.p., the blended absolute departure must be 0.055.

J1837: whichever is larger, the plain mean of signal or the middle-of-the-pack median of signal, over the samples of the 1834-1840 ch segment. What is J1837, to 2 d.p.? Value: 1.64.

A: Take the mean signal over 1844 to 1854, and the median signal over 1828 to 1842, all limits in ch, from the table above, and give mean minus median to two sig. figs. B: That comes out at 0.084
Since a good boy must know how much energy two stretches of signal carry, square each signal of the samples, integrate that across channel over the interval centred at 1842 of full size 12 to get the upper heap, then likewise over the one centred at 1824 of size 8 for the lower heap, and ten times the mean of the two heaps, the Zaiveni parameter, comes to 264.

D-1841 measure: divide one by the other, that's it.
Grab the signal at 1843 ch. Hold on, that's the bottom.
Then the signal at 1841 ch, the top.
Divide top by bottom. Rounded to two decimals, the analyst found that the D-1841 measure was 1.01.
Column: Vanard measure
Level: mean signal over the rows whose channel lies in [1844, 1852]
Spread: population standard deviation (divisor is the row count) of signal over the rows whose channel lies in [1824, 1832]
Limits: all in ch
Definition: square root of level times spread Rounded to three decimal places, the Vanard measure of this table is 0.190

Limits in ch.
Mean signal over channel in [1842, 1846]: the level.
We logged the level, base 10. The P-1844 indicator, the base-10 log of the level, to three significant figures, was 0.221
